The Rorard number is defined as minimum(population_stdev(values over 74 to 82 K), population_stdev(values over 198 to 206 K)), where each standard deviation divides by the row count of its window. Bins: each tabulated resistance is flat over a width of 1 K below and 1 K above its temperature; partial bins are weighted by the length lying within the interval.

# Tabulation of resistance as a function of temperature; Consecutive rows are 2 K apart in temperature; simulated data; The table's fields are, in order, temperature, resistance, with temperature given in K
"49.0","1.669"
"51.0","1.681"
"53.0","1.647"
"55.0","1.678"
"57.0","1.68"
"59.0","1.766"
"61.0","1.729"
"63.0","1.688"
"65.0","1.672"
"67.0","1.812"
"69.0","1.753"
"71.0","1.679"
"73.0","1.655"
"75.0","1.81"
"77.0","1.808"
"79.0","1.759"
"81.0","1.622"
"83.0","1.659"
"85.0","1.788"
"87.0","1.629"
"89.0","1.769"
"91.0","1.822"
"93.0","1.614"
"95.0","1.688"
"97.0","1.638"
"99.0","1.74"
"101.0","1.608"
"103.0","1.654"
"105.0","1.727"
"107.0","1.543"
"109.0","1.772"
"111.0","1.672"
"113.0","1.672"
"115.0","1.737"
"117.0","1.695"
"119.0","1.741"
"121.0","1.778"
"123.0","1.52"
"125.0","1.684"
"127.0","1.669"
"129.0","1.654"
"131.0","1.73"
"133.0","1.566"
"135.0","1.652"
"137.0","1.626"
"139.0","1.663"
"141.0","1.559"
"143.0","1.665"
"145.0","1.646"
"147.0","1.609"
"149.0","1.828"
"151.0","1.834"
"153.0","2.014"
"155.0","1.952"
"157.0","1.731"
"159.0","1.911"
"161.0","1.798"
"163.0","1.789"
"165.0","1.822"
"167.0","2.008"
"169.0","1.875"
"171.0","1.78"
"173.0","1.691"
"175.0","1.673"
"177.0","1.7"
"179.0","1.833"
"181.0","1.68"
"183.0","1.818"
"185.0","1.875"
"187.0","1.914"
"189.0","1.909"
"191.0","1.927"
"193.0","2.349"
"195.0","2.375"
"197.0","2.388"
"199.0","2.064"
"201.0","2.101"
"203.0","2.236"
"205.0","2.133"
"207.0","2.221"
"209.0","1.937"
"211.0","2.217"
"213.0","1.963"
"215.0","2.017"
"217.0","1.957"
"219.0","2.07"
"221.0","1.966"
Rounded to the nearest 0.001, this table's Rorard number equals 0.064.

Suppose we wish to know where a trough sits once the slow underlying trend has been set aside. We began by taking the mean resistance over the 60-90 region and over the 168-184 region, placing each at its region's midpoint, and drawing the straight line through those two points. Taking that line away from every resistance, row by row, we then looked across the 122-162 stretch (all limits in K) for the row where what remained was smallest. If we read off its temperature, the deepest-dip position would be 123.0 K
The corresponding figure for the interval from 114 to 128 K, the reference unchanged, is 123.0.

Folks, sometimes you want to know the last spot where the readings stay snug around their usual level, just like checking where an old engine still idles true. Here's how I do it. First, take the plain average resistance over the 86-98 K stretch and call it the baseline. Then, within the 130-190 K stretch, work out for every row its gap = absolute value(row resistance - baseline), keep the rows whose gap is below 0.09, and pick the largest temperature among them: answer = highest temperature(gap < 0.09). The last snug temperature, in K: 181.0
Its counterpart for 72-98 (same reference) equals 97.0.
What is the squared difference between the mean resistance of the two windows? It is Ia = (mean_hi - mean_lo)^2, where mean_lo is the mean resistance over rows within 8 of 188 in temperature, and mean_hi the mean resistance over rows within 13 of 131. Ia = 0.11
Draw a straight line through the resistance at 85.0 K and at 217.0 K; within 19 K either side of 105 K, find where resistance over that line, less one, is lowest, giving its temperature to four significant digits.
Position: 123.0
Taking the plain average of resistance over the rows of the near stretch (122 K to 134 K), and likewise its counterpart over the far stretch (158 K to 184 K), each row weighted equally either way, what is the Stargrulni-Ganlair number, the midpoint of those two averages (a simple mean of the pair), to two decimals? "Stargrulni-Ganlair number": 1.72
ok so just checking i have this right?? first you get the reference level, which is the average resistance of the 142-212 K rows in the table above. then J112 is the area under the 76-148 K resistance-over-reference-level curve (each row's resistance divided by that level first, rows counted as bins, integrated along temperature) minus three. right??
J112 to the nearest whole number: 60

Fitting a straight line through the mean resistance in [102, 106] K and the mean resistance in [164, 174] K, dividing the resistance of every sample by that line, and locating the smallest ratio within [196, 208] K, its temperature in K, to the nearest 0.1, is 199.0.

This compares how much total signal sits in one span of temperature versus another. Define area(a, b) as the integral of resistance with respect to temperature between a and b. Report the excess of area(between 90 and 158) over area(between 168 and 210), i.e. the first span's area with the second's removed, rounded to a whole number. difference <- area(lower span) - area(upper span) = 32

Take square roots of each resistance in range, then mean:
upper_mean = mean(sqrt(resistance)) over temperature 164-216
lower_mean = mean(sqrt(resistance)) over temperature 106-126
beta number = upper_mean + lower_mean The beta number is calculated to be 2.70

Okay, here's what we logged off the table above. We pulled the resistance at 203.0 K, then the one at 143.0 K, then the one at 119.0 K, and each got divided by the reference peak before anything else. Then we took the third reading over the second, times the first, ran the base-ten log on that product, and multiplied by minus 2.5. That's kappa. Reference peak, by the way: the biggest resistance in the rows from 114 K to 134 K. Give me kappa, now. -0.30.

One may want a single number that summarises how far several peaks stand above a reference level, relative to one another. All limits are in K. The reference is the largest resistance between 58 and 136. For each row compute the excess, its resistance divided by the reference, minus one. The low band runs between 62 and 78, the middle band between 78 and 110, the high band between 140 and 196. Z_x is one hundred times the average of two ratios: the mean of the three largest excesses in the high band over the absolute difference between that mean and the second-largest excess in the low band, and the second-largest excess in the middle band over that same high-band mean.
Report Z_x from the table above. 44.6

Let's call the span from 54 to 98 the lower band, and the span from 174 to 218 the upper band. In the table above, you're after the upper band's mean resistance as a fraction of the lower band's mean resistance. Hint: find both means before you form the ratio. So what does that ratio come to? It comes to 1.17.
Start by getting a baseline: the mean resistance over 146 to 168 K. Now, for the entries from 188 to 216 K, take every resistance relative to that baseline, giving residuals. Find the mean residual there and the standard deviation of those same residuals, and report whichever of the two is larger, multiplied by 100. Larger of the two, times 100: 28.6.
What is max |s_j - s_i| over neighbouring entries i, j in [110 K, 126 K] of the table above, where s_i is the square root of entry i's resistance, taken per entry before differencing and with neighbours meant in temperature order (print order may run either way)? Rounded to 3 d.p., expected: 0.101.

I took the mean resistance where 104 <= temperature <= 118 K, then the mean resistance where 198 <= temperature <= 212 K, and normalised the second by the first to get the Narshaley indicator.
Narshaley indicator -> 1.26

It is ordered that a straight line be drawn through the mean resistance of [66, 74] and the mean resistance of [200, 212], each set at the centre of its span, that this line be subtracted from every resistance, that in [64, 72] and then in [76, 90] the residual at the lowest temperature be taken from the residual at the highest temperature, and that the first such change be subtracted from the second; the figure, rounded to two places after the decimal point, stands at -0.06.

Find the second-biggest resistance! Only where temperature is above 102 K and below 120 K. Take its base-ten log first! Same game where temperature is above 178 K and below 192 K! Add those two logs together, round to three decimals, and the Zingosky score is 0.523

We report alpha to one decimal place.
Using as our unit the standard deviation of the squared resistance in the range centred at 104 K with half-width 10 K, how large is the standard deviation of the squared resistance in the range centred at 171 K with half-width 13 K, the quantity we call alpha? 1.6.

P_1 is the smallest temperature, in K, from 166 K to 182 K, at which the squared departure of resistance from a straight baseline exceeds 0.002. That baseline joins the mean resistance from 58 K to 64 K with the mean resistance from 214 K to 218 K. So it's 167.0 K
